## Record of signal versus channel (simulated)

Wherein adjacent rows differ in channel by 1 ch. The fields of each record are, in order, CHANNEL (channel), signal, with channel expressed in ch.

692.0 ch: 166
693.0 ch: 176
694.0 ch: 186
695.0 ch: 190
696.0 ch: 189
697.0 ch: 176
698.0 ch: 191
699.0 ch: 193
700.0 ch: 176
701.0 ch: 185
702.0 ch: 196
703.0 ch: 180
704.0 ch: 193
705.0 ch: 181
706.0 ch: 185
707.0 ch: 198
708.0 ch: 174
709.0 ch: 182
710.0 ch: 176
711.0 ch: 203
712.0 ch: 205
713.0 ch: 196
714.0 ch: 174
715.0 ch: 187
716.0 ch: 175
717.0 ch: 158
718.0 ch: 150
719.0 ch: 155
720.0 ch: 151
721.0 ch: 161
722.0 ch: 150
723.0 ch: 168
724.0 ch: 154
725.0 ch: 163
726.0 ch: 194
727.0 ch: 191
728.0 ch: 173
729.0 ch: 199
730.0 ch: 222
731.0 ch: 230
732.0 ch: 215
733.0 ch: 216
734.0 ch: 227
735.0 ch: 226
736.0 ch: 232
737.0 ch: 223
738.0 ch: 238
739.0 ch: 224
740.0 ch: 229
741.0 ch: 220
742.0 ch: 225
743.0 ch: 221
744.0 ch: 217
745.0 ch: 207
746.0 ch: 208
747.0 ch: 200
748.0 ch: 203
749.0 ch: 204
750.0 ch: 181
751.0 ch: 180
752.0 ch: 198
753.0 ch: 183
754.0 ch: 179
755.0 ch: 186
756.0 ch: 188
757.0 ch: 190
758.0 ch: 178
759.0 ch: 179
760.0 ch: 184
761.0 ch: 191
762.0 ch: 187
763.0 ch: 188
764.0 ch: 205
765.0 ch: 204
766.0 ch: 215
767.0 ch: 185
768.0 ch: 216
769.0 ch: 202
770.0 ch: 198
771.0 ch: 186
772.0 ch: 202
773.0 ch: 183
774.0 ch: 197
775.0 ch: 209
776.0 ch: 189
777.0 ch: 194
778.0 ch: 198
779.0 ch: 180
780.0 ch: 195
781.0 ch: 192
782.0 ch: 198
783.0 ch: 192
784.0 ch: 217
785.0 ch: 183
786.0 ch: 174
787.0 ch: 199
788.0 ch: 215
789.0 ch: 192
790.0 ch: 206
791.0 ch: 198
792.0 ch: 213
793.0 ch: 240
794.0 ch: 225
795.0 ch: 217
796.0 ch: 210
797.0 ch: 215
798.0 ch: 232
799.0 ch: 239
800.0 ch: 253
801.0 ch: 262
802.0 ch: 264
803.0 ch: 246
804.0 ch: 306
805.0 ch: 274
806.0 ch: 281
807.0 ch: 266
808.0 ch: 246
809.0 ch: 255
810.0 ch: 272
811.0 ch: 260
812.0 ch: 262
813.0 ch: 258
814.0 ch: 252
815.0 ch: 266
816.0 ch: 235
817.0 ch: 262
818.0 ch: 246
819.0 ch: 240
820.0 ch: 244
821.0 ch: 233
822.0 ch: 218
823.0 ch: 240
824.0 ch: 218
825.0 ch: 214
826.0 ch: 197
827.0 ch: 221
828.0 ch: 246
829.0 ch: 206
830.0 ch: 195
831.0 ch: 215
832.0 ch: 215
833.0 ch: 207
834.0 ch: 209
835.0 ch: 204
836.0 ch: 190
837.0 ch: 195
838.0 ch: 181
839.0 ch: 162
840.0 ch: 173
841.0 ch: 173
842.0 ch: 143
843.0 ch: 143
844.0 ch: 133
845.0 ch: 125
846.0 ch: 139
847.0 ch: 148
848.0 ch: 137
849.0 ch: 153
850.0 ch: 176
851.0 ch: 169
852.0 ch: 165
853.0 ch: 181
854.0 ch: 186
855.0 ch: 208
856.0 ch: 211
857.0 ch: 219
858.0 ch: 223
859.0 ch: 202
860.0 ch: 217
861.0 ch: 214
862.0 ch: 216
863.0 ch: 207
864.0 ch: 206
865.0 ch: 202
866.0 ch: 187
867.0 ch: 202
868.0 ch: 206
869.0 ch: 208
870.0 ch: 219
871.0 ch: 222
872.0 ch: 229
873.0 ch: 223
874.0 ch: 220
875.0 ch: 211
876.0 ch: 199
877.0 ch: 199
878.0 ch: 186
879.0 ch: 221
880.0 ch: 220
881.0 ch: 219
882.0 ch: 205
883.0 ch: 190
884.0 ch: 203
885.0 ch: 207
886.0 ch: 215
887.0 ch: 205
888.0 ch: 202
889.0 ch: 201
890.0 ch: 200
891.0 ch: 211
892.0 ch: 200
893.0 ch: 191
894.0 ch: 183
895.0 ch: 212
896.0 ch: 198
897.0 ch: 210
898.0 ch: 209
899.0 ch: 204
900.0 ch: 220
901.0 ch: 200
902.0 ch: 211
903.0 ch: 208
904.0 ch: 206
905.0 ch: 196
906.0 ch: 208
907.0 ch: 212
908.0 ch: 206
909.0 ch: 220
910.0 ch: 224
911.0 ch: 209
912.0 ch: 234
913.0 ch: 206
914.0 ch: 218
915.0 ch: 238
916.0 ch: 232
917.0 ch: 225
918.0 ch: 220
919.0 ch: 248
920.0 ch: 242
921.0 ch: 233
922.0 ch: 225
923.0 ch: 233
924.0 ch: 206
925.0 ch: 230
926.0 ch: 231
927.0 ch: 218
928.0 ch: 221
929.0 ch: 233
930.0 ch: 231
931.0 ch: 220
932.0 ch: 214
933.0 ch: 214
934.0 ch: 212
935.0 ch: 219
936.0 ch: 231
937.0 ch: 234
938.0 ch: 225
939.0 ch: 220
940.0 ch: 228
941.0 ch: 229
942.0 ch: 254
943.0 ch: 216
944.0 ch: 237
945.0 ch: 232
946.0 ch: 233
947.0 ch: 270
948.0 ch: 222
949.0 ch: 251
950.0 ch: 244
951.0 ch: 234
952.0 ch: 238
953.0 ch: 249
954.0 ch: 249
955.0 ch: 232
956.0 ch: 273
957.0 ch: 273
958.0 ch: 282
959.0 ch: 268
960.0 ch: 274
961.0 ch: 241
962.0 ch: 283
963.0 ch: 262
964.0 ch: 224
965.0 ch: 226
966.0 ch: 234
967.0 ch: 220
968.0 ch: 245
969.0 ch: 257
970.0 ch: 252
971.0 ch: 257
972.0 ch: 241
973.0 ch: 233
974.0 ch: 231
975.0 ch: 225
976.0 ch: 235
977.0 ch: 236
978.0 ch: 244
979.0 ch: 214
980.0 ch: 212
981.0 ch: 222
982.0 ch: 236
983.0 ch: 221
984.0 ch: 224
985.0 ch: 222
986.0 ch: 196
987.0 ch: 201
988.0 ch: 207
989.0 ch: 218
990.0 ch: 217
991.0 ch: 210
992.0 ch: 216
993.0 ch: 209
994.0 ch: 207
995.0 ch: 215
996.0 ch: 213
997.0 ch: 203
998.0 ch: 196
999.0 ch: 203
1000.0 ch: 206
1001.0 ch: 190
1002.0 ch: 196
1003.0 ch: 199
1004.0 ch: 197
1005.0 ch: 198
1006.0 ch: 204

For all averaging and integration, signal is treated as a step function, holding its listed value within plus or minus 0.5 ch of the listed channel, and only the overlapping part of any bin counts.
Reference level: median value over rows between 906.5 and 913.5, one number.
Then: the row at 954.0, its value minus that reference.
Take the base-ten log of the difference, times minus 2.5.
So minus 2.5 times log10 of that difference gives -3.9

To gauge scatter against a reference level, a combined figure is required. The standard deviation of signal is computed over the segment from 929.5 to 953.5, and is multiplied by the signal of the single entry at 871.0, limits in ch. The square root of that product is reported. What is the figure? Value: 56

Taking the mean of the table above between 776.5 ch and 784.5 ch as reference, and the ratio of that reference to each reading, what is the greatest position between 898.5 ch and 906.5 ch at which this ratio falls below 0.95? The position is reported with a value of 906.0 ch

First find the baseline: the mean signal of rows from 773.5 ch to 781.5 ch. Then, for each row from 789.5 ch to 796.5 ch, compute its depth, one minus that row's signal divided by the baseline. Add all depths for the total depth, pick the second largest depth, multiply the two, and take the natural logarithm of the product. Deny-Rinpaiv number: -3.1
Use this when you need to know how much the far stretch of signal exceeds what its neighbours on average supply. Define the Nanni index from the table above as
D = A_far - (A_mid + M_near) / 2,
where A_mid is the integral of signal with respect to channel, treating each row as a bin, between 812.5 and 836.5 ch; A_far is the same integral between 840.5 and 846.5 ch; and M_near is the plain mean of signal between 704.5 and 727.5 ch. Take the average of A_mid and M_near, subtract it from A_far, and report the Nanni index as -1947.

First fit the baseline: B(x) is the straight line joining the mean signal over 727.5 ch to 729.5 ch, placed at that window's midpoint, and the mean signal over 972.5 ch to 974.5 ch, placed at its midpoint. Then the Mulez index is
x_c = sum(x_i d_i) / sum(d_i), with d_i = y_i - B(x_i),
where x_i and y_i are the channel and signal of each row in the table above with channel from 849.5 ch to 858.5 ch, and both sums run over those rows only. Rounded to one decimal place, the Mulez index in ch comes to 851.0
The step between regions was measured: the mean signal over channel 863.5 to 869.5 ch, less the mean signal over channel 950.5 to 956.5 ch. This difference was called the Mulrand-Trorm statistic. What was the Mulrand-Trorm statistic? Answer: -44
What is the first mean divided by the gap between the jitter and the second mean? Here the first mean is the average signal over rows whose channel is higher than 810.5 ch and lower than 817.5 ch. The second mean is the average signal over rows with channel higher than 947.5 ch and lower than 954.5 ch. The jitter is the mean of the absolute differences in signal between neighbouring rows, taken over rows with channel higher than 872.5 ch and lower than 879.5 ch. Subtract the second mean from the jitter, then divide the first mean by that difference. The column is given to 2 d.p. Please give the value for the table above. -1.12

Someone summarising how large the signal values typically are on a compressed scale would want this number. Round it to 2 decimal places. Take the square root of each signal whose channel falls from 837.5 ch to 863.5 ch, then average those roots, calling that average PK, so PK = 13.26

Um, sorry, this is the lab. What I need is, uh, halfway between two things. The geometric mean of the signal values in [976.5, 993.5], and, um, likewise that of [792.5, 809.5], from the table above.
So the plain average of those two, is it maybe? 233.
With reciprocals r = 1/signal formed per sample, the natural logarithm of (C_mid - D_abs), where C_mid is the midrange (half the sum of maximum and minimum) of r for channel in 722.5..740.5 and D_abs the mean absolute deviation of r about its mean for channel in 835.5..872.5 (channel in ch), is -5.40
